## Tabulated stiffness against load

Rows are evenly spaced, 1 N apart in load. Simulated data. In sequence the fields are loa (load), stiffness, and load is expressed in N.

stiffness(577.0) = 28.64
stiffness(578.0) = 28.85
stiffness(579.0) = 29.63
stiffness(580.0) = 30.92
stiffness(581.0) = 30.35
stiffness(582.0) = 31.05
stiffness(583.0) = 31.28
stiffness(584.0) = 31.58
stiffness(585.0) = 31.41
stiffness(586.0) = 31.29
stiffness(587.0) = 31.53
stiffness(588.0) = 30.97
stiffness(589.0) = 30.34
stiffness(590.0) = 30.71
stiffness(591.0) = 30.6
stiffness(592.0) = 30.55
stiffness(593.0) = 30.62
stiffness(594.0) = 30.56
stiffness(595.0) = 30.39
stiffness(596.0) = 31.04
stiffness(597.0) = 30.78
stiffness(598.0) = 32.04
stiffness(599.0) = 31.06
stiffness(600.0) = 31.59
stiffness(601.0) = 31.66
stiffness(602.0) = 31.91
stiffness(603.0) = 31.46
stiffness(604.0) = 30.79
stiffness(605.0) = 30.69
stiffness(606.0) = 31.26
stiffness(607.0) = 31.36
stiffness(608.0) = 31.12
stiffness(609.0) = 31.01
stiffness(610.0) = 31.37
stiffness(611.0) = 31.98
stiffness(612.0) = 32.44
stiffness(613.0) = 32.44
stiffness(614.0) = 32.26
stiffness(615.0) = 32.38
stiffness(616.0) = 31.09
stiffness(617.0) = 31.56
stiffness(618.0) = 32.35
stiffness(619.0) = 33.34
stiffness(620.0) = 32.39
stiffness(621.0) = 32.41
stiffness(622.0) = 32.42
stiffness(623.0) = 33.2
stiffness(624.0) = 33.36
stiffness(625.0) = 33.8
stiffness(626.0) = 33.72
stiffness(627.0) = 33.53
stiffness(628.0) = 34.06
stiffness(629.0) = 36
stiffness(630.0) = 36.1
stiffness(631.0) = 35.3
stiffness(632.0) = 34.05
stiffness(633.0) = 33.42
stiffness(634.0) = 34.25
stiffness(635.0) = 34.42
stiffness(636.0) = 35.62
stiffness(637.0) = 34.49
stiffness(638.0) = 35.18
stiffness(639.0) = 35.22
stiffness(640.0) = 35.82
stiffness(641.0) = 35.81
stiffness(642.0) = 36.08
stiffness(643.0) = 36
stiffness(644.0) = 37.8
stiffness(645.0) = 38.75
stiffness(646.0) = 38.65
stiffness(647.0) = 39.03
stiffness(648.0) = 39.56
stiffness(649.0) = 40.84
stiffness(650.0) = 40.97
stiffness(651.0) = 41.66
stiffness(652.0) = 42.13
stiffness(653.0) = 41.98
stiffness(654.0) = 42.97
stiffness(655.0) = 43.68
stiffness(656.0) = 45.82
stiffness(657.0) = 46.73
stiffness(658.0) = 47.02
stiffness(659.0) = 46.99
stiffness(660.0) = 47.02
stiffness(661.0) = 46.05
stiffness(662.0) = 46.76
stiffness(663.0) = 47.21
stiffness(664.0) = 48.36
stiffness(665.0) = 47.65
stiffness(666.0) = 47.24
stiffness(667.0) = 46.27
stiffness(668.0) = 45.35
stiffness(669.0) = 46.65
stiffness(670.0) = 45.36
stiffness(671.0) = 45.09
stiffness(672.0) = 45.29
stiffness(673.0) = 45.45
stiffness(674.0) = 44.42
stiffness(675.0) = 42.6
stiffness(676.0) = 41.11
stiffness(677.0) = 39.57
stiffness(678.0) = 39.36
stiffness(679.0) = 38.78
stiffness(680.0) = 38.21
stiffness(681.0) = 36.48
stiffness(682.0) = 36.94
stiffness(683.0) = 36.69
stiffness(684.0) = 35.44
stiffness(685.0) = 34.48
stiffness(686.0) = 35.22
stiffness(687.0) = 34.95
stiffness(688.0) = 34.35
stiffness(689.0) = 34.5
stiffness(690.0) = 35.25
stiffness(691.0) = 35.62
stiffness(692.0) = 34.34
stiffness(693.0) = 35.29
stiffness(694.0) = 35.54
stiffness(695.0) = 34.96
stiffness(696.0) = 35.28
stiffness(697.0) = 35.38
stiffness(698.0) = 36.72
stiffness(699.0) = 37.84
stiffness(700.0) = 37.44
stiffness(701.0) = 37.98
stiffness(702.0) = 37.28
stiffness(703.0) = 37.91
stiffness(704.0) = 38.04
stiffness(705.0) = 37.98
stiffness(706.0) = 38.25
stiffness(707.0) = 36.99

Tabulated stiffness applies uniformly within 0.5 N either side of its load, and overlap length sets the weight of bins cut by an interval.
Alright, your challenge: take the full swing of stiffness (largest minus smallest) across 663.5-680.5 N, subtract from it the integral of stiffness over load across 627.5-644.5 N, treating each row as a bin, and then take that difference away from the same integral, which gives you 1189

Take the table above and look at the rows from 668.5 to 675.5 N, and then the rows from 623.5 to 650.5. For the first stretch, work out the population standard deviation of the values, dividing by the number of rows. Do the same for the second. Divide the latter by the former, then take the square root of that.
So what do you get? 1.40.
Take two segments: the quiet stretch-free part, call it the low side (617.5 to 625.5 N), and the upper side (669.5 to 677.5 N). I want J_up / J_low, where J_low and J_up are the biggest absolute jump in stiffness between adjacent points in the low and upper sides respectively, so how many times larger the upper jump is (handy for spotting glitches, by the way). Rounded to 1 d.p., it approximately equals 1.8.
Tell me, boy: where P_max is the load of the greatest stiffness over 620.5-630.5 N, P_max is 630.0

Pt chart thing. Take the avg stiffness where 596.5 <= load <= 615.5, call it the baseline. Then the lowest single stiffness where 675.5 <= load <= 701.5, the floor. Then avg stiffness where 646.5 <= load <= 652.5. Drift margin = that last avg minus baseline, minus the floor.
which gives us -25.2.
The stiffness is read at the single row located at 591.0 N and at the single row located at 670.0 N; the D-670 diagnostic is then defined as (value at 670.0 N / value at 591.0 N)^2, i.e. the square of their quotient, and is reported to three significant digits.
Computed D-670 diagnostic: 2.20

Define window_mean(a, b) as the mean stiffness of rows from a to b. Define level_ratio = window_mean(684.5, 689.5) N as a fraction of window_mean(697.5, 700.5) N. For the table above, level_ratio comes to 0.93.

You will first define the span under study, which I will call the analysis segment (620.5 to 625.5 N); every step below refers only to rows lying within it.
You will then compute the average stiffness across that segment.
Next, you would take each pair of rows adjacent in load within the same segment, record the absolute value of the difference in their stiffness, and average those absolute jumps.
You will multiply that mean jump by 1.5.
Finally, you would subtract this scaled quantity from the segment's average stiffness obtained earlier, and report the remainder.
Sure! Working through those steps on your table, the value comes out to 33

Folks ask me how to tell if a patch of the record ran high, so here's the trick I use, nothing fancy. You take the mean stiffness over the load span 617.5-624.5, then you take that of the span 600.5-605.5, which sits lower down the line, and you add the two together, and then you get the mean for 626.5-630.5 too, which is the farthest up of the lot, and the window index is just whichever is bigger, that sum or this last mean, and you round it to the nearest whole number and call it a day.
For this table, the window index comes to 64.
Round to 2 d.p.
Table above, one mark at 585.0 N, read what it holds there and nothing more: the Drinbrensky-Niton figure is 31.41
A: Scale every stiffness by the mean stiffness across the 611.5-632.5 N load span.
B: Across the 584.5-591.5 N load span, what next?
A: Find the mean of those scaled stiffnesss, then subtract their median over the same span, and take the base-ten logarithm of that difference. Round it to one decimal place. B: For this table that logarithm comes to -3.6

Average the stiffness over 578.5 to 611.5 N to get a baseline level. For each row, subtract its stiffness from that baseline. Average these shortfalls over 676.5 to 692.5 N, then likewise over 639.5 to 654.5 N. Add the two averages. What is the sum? -13.3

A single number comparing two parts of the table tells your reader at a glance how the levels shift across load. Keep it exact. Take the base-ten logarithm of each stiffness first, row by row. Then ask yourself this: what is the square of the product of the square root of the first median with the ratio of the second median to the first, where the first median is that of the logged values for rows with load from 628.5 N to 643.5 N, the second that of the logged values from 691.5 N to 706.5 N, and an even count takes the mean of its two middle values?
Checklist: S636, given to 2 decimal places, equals 1.60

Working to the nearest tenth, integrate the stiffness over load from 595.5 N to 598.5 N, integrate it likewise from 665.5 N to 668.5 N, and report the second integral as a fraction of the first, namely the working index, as 1.5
